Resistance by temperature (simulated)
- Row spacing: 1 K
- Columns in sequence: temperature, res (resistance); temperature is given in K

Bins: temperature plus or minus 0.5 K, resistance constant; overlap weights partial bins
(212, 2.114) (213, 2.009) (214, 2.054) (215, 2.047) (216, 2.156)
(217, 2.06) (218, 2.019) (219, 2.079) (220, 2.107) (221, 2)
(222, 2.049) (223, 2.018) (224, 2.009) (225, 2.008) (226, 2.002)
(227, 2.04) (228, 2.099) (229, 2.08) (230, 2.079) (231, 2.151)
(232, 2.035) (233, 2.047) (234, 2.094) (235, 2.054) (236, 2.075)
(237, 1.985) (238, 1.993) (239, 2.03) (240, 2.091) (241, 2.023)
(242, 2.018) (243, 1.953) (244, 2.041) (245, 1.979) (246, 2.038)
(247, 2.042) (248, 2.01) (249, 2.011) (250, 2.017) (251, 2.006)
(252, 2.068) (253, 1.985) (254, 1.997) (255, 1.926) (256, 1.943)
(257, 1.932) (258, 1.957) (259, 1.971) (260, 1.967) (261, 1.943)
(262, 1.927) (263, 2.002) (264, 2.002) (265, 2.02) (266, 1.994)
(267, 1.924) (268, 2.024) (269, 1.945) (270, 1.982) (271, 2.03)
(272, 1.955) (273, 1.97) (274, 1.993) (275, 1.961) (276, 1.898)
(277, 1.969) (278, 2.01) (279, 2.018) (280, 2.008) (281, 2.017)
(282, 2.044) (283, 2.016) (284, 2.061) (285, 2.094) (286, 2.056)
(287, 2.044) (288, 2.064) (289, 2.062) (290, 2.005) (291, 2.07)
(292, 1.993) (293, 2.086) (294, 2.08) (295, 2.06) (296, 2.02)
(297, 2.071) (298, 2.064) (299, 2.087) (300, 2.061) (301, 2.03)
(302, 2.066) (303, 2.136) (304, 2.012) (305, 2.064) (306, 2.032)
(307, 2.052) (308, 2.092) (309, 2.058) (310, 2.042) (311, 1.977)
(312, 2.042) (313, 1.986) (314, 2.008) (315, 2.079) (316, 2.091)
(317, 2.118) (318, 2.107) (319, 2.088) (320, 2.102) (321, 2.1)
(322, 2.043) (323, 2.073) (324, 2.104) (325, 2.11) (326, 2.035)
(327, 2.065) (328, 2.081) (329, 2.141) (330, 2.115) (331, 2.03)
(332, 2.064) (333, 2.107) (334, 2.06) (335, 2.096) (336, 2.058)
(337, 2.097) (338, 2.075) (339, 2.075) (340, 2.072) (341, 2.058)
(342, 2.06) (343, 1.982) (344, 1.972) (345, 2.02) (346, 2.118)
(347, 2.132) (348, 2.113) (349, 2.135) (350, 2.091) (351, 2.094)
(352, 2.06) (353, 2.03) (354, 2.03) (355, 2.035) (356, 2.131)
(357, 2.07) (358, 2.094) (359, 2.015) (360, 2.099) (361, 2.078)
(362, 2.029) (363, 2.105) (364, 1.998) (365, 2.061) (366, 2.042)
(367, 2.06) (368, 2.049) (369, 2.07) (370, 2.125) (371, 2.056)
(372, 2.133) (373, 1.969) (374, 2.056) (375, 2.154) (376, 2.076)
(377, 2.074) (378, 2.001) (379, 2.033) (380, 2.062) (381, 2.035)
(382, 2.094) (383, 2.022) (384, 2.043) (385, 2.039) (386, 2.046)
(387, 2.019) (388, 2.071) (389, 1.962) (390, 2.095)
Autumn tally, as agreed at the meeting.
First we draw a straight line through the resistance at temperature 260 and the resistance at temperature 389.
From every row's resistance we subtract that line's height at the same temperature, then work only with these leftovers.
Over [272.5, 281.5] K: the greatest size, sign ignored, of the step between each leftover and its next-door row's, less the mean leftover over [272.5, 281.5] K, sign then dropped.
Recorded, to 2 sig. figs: 0.055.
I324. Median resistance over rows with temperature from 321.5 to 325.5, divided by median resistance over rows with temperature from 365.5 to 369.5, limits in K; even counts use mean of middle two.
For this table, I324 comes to 1.017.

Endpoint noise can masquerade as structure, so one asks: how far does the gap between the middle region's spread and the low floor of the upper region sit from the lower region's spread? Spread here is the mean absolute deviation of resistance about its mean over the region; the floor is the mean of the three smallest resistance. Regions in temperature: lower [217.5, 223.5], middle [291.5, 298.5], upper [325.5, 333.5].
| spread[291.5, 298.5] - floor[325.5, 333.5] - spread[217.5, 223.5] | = 2.049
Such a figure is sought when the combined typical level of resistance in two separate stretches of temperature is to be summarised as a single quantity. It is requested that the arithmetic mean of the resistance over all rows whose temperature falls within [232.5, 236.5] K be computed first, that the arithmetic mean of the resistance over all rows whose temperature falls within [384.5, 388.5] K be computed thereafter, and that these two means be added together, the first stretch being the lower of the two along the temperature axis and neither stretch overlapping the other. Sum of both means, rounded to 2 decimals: 4.11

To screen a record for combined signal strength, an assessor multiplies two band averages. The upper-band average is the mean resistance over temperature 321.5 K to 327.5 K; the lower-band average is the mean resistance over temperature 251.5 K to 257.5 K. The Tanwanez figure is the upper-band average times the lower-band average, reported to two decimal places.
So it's 4.09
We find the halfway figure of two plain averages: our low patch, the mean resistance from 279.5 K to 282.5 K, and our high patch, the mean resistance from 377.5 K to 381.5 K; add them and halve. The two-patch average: 2.03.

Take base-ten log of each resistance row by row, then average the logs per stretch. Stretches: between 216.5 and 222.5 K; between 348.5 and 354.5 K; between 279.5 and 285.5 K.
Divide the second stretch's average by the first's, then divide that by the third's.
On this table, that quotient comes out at 3.28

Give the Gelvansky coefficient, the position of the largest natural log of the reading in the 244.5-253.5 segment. 252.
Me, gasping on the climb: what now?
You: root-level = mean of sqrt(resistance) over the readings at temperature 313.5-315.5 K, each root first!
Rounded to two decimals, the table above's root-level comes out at 1.43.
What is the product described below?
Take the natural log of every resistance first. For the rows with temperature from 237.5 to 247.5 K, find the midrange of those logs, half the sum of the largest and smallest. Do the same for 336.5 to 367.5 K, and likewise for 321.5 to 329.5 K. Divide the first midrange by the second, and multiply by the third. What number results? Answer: 0.72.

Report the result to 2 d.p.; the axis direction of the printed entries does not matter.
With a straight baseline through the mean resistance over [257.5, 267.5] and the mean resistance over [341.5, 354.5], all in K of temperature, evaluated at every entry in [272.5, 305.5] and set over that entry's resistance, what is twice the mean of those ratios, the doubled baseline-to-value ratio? 1.97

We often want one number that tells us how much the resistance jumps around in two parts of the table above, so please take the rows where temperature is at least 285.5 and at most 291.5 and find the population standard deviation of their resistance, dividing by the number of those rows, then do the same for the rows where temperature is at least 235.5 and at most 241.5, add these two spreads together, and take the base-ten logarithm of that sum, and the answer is -1.22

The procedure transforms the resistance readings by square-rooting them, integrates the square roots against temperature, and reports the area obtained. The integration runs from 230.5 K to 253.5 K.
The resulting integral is 32.8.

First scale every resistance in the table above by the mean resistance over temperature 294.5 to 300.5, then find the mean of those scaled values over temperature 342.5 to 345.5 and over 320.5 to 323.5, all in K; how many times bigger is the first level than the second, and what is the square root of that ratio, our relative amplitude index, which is 0.980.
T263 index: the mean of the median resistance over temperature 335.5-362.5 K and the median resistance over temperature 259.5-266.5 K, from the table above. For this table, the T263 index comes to 2.03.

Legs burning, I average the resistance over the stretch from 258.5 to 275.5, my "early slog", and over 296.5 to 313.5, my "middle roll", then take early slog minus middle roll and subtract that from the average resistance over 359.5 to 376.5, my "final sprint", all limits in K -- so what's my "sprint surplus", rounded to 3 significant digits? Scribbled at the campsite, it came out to 2.14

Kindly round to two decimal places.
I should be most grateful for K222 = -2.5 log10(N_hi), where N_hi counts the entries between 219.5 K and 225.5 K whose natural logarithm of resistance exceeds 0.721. 0.00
